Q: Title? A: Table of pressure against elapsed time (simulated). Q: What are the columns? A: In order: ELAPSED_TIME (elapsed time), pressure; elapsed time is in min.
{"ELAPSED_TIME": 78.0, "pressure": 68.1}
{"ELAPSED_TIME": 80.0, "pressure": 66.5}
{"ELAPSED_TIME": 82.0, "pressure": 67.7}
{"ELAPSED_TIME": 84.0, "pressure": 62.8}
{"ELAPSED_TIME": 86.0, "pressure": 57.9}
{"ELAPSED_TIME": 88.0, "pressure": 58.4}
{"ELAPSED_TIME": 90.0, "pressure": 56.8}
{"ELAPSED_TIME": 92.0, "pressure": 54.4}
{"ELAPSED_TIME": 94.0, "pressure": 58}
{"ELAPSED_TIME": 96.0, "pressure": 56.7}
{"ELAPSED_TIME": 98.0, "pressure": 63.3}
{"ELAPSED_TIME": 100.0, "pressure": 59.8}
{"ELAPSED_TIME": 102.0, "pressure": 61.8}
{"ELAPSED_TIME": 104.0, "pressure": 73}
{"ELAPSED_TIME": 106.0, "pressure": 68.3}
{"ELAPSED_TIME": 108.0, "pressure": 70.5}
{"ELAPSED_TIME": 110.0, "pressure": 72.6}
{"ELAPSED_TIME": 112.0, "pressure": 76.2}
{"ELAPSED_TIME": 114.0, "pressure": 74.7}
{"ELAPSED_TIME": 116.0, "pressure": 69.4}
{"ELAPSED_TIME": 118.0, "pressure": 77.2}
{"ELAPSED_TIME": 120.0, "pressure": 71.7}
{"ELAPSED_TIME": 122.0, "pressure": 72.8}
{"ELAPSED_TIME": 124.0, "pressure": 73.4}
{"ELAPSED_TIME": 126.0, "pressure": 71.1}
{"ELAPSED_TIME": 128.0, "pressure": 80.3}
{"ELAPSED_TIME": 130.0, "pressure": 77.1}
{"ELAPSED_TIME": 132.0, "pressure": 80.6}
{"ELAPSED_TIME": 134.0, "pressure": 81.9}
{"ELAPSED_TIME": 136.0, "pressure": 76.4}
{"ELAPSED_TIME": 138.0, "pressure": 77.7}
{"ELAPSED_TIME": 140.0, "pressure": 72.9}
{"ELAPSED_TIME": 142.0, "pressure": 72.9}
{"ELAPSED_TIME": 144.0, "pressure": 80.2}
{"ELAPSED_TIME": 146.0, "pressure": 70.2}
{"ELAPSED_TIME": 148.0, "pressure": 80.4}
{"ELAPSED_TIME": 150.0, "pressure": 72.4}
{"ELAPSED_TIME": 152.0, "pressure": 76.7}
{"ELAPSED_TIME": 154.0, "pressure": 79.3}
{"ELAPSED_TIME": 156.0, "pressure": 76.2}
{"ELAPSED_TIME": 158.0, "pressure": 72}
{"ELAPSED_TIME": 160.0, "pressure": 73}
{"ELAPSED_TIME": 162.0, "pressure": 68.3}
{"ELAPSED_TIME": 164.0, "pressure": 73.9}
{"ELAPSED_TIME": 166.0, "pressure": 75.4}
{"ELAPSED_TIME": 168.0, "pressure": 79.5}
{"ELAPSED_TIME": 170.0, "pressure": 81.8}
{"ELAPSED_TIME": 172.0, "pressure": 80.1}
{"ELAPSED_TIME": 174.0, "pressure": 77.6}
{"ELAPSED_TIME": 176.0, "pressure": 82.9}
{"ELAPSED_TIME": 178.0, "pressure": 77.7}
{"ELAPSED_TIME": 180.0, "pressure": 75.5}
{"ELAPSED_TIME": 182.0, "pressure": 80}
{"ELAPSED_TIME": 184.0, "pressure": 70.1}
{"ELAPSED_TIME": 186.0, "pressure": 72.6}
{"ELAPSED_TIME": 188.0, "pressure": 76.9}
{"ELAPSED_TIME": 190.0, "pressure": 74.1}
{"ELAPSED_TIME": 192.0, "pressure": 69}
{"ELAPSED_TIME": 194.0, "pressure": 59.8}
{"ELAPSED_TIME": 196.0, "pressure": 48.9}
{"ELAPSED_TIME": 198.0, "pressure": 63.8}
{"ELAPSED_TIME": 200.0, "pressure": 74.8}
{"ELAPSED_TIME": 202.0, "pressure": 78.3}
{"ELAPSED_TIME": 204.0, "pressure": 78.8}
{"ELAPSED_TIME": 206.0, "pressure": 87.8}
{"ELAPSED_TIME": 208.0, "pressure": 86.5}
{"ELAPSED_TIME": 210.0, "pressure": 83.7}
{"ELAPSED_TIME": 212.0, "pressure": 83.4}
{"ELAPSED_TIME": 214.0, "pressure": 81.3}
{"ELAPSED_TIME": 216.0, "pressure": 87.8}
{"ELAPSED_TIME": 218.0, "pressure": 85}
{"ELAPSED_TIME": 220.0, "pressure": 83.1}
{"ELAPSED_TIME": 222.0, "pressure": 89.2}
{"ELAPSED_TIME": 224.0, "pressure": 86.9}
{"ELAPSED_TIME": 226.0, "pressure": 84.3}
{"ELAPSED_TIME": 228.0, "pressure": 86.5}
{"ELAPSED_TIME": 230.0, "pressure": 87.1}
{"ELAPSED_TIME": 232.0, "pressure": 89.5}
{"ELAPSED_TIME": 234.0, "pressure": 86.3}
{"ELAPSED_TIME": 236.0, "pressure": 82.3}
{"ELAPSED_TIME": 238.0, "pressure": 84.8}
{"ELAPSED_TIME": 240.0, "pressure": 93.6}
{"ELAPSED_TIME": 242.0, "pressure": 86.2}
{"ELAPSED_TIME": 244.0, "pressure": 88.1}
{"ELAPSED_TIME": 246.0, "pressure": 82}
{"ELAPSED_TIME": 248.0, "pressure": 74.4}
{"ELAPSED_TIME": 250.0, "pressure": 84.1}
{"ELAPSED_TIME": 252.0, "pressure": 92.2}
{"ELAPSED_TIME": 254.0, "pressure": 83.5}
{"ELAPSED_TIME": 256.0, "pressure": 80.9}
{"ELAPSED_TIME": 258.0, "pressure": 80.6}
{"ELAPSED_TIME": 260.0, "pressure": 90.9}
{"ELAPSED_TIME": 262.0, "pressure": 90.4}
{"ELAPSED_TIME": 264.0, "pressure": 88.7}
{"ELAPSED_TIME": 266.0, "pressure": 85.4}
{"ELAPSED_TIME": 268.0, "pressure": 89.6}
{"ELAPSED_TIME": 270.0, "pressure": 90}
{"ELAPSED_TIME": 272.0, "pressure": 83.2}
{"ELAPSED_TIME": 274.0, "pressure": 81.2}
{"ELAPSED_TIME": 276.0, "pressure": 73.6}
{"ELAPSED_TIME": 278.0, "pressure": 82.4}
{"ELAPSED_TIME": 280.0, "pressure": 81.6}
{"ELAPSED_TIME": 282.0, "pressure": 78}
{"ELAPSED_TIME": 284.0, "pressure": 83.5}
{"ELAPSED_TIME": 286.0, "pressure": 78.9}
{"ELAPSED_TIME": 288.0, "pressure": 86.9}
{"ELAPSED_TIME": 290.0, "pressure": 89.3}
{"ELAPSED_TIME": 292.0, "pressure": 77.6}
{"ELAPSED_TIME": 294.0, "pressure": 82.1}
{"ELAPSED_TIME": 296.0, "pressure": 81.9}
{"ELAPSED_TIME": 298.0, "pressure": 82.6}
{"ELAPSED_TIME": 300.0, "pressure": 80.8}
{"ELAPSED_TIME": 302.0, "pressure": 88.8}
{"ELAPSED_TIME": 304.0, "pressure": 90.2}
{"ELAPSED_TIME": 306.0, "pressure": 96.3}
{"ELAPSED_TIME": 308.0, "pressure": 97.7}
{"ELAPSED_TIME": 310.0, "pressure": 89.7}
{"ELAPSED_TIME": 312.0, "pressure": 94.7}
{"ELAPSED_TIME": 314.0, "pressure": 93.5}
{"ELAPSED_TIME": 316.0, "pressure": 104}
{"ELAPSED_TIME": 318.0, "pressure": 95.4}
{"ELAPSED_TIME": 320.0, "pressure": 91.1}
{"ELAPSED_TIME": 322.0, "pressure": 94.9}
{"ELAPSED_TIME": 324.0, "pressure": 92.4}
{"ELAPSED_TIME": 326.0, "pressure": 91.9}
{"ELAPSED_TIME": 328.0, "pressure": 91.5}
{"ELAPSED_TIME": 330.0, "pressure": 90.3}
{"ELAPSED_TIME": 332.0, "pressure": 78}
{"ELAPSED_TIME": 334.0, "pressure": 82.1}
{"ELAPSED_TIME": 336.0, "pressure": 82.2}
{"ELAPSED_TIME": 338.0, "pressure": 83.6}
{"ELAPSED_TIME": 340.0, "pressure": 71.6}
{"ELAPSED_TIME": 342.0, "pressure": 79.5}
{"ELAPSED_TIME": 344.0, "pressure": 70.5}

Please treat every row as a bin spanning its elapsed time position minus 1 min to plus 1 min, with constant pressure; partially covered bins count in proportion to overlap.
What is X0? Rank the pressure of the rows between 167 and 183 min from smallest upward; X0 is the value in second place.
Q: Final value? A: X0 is 77.6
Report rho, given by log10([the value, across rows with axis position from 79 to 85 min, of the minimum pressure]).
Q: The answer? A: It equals 1.80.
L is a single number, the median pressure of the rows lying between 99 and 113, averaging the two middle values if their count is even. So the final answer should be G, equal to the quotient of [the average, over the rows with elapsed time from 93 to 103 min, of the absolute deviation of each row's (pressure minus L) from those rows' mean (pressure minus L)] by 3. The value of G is 0.70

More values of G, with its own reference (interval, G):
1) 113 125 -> 0.63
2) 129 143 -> 0.86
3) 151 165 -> 0.91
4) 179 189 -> 0.98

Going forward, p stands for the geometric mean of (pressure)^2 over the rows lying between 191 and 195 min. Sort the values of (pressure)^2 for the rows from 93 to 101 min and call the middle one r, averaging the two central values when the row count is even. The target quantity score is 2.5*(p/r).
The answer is 3.0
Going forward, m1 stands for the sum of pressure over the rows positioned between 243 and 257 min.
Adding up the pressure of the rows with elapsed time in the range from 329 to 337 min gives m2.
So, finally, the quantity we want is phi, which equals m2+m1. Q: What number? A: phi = 918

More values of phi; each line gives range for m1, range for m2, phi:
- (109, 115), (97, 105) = 481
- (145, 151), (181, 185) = 373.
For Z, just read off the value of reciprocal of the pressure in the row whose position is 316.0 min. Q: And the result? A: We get 0.0096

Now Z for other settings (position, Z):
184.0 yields 0.0143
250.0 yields 0.0119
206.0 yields 0.0114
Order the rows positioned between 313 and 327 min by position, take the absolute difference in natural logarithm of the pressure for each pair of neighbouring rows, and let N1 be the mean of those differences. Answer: 0.052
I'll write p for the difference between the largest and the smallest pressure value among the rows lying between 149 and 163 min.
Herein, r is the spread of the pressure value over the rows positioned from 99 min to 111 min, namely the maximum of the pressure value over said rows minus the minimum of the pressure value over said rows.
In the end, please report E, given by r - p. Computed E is 2.2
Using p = 11.0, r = 13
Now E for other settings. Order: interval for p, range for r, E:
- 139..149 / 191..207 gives 28.7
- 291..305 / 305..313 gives -4.6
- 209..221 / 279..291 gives 4.8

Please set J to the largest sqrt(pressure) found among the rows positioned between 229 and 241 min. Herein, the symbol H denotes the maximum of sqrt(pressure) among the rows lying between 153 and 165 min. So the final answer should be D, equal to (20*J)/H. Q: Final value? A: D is 21.7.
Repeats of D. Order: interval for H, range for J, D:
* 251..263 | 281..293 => 19.7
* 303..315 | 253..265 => 19.3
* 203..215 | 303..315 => 21.1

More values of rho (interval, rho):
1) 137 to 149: 1.85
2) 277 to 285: 1.89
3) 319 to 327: 1.96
